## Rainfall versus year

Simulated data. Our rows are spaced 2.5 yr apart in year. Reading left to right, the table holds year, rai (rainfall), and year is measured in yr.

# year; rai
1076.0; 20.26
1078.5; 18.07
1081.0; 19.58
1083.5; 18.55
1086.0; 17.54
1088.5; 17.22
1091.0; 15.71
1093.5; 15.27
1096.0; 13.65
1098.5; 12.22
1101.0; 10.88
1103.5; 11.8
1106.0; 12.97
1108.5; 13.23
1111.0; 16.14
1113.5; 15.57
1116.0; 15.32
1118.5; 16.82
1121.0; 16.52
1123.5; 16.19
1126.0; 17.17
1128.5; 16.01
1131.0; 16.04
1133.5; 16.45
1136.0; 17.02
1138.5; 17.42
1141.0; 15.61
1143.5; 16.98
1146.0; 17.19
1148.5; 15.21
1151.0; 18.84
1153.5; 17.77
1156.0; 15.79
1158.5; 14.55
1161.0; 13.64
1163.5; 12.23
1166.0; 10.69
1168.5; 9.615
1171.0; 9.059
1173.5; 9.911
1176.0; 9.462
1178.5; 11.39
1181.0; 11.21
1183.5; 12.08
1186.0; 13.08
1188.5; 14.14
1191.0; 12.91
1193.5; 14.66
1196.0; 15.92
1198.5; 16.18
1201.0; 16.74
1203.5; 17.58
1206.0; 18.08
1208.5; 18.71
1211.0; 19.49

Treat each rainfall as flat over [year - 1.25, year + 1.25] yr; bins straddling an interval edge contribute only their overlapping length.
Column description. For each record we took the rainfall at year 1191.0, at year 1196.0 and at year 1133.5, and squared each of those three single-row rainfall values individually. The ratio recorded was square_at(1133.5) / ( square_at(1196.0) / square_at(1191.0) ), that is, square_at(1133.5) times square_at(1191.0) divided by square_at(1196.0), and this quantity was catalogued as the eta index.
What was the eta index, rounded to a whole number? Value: 178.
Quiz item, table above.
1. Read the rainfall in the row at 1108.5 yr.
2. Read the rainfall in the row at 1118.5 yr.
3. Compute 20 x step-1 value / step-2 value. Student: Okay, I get 15.7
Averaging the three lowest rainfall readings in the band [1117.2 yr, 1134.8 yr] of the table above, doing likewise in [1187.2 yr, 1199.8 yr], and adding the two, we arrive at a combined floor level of 30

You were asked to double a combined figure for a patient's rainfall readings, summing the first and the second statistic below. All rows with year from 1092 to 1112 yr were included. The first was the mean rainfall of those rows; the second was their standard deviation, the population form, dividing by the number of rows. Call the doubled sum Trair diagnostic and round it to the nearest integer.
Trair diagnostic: 30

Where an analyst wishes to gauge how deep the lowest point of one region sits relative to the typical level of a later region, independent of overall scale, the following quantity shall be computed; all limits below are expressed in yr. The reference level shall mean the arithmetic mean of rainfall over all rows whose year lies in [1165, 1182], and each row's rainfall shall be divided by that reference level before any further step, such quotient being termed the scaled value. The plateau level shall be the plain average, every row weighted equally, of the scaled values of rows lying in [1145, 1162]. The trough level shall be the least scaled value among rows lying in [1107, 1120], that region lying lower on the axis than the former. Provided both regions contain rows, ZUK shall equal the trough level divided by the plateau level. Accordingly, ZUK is 0.82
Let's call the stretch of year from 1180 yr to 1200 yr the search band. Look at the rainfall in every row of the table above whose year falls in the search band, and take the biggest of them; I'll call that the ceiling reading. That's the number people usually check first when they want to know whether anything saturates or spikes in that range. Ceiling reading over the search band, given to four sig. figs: 16.18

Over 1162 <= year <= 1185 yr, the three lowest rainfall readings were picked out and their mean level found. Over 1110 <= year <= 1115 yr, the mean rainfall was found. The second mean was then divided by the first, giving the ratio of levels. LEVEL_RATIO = 1.7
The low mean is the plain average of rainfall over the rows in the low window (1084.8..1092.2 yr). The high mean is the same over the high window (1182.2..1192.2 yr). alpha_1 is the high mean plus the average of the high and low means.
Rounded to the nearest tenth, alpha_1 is 28.0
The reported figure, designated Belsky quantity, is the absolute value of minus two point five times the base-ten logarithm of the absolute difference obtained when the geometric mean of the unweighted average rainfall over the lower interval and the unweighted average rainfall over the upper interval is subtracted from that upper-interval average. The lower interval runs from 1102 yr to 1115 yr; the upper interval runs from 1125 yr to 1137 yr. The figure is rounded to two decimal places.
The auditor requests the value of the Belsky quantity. 0.33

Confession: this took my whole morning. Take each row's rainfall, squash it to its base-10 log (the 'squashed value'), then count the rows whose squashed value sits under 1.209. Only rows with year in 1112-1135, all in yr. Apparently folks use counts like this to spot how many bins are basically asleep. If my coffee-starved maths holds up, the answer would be 4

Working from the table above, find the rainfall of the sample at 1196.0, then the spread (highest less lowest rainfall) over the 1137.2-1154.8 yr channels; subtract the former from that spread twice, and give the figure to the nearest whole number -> -28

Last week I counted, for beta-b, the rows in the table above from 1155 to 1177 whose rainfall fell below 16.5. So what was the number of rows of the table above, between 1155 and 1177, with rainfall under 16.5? 9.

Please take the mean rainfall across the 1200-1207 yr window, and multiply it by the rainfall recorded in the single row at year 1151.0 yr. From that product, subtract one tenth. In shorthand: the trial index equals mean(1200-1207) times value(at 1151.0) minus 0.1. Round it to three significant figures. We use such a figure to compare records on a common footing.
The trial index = 329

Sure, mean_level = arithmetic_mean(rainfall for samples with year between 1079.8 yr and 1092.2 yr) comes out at 17.7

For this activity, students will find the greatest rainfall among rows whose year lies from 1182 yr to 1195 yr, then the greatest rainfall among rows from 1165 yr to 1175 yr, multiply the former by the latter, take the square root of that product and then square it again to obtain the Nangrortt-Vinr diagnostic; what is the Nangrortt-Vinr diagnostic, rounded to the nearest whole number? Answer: 157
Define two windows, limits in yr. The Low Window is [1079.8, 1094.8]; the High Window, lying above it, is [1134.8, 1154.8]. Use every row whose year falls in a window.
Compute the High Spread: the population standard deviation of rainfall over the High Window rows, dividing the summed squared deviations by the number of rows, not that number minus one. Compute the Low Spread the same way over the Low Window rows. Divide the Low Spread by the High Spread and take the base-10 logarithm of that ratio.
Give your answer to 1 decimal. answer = 0.1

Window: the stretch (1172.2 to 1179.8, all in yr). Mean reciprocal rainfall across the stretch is 0.098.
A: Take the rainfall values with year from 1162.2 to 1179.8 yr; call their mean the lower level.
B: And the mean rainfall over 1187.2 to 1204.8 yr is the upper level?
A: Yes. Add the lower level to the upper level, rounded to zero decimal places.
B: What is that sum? 26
